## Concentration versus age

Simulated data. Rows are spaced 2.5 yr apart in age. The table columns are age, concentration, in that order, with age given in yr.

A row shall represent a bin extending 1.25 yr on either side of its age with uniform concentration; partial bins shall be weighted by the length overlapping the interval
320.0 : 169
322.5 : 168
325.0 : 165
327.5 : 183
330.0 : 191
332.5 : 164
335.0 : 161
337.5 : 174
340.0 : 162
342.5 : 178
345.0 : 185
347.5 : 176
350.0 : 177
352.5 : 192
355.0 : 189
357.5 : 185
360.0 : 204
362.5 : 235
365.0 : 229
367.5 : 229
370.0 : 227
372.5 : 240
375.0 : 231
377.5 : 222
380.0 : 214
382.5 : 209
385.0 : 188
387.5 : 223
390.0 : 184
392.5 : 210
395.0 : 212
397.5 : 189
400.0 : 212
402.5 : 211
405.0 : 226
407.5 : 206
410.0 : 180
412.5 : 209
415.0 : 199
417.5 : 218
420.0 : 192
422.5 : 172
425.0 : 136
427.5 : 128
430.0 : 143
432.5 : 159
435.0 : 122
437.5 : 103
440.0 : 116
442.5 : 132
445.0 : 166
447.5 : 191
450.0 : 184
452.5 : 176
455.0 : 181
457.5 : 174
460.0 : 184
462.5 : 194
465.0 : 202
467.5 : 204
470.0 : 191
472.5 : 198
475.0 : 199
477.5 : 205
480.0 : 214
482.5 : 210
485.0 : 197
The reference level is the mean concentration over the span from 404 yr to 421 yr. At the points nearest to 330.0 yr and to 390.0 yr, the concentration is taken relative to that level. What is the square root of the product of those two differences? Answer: 16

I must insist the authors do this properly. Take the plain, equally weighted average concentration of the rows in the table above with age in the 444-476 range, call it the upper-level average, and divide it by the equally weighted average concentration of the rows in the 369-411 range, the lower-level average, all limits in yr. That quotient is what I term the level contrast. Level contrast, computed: 0.9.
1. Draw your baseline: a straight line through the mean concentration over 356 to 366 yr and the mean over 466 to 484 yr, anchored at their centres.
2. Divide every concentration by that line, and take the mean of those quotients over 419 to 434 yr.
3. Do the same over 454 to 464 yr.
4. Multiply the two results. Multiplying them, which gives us 0.67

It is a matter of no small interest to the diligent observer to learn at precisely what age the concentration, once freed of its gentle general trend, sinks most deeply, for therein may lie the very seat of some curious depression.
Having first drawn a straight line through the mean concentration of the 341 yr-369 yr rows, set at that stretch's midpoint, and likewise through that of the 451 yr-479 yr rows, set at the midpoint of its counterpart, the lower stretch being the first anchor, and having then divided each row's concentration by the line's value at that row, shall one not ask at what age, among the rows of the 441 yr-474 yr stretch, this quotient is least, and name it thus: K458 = 442.5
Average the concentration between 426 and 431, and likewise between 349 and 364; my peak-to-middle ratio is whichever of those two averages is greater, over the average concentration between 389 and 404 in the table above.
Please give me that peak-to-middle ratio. 0.97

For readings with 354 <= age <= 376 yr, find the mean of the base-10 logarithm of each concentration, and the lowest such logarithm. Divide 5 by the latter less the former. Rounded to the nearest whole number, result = -70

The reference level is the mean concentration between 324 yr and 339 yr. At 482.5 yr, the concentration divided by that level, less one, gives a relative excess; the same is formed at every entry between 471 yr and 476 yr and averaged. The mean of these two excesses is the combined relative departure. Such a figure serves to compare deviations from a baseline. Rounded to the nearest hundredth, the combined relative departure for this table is 0.18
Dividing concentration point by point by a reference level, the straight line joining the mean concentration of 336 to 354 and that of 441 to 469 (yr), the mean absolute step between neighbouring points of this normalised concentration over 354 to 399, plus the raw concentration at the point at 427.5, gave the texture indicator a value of 128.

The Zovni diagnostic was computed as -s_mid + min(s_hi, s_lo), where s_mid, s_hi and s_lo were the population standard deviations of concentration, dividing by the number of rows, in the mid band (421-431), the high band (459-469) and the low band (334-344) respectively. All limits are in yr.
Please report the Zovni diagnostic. -9.2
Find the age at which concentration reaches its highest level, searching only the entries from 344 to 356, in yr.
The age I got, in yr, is 352.5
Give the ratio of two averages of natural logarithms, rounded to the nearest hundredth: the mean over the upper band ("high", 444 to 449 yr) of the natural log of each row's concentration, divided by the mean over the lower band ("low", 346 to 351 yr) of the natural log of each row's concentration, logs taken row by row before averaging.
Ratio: 1.00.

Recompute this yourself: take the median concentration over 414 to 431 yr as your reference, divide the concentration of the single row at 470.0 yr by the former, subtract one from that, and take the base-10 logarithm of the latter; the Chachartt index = -0.96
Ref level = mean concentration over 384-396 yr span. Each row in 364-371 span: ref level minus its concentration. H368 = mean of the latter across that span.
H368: -25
